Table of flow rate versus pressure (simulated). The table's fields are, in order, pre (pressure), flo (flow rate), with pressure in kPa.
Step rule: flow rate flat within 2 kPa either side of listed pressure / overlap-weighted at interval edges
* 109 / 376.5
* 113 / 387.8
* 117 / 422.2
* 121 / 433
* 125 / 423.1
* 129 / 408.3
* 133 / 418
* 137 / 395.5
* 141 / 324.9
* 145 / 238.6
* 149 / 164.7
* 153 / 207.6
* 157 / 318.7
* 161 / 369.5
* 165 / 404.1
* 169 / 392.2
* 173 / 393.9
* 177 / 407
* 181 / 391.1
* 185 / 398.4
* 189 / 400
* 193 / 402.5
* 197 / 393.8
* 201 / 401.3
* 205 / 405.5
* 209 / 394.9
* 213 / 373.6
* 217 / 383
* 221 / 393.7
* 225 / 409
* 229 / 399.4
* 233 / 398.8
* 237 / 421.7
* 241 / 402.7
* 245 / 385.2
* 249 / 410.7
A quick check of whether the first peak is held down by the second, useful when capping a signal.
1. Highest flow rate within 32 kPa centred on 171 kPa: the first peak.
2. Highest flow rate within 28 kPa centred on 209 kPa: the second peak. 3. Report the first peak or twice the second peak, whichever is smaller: 407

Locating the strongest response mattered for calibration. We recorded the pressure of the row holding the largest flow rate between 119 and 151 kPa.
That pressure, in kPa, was 121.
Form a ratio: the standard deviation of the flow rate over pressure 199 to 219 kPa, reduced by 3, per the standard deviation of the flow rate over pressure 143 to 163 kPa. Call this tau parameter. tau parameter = 0.12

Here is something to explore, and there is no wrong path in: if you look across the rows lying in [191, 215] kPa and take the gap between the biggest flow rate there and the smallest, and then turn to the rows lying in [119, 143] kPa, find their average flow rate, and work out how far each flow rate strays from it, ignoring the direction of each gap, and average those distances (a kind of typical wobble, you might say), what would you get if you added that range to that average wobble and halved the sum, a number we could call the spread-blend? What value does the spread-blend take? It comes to 29.4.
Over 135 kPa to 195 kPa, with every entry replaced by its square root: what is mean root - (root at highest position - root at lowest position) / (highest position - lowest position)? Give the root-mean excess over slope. 18.5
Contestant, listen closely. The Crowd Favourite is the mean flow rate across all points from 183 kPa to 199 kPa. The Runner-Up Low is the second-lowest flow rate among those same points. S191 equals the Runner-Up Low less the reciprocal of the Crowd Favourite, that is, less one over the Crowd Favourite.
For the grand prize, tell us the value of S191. 398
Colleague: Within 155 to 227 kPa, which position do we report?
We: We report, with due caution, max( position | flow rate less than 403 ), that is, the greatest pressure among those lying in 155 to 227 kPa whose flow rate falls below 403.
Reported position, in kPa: 221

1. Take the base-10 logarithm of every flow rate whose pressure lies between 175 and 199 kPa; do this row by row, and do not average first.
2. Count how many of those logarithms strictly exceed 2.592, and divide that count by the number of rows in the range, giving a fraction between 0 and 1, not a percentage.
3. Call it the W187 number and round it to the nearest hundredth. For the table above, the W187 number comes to 1.00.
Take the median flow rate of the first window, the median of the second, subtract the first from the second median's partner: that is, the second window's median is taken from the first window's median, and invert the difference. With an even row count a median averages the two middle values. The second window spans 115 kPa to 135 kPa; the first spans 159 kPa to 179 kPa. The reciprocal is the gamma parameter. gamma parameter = -0.035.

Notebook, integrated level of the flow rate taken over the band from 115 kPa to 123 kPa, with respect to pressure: 3421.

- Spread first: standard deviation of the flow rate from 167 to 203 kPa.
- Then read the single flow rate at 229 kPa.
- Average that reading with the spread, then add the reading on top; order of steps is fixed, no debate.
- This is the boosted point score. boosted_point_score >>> 602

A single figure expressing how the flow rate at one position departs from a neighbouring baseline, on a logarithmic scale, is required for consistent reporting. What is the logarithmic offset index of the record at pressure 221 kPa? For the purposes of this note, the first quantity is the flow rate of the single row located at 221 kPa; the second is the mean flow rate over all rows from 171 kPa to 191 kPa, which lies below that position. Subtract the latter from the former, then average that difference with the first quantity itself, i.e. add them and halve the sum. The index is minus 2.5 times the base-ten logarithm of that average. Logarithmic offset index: -5.72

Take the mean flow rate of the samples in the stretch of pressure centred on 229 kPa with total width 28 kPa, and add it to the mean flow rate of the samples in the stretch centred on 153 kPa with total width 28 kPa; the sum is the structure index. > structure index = 691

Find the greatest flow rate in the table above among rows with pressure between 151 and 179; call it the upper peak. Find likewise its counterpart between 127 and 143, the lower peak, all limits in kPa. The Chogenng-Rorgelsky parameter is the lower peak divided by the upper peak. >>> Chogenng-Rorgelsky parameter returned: 1.03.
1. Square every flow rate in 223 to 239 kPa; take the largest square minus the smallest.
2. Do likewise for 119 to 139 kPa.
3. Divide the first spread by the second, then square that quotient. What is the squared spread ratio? 0.37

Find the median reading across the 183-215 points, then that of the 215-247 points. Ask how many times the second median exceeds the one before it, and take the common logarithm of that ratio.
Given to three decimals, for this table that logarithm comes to 0.000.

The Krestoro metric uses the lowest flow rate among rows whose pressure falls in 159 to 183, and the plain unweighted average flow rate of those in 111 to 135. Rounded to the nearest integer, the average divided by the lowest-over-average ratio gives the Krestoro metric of 467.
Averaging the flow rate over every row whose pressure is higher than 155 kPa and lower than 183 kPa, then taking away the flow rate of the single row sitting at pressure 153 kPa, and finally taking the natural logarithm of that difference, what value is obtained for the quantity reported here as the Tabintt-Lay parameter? 5.2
